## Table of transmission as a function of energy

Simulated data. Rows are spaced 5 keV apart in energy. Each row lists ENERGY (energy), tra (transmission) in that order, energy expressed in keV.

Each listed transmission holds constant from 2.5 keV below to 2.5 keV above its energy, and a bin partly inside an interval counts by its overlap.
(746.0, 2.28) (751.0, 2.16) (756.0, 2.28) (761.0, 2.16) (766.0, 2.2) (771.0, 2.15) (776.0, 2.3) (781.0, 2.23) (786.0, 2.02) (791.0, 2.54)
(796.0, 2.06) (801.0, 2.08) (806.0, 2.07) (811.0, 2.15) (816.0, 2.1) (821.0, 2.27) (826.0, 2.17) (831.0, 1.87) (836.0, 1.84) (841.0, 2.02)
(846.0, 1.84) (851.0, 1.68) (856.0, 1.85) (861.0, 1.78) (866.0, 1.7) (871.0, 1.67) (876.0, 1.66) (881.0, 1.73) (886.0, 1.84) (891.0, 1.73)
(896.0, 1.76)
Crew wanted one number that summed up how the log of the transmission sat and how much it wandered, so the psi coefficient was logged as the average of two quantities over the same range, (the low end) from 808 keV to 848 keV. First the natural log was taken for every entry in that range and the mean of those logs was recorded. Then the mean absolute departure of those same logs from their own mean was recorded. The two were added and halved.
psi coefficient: 0.388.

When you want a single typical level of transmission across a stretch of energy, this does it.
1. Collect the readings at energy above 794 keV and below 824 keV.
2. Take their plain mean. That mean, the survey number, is 2.12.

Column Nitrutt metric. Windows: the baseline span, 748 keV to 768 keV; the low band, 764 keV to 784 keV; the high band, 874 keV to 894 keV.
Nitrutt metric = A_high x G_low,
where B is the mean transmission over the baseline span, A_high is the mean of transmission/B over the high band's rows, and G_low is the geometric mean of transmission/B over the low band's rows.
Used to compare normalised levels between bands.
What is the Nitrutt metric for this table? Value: 0.80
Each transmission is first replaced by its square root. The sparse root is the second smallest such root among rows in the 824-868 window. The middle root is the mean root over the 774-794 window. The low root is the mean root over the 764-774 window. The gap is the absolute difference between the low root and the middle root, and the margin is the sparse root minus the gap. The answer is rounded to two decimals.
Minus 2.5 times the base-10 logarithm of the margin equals -0.26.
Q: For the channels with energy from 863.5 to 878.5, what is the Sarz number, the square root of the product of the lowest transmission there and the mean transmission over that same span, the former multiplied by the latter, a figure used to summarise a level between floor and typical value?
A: 1.7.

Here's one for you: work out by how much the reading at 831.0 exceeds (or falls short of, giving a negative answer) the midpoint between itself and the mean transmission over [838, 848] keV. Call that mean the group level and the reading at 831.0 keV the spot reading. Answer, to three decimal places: -0.030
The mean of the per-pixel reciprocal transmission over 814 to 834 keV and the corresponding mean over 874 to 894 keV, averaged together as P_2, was 0.527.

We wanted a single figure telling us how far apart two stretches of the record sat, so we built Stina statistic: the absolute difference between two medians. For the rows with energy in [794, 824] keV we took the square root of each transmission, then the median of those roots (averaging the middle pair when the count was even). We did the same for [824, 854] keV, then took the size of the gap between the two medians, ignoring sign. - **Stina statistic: 0.084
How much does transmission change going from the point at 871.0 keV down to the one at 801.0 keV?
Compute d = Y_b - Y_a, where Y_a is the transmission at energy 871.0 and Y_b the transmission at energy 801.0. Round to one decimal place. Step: 0.4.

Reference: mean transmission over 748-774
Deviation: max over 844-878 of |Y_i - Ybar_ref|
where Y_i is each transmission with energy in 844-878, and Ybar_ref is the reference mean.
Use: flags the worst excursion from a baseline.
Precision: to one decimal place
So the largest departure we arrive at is 0.5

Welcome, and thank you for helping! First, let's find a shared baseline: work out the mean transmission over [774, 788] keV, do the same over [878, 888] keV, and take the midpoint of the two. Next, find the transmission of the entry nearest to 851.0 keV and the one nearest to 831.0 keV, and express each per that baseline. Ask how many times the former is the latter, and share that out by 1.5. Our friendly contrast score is 0.60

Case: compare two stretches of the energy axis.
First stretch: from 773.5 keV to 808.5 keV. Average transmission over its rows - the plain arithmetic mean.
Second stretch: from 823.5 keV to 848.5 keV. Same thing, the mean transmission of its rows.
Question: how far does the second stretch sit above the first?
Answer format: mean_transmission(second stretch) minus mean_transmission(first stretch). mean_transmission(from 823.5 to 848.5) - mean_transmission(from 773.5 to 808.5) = -0.24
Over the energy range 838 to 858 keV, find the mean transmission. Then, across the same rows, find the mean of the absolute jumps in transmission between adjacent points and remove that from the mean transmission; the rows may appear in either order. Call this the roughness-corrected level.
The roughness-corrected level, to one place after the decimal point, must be 1.7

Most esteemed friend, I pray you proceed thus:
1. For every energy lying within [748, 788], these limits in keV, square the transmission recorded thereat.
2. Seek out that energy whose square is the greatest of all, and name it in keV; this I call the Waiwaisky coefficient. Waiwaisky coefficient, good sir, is 776.0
